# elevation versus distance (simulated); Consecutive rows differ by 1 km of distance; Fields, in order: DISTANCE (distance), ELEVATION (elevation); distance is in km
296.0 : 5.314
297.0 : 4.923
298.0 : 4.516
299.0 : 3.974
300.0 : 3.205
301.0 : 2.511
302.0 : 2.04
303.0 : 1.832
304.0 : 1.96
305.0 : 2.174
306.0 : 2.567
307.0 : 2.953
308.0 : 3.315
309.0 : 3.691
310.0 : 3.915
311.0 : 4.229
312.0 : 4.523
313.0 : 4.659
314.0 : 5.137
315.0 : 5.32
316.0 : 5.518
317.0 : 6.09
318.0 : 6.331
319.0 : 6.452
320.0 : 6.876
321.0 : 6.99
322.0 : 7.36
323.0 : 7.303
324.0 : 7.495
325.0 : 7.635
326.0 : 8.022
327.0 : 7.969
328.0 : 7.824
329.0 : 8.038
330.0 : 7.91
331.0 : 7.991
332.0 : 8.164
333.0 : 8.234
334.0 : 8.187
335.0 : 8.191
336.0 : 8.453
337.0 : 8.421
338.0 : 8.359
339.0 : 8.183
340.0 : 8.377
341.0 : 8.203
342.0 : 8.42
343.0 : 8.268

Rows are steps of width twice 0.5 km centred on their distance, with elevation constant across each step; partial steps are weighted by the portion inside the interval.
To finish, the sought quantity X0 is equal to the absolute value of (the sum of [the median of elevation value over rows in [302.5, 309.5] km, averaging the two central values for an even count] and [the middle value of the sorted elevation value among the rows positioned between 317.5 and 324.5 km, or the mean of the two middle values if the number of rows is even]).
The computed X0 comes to 9.6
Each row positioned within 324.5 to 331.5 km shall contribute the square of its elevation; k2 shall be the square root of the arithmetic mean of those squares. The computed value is 8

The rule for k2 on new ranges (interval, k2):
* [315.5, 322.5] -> 7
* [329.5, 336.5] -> 8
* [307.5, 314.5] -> 4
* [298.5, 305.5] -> 3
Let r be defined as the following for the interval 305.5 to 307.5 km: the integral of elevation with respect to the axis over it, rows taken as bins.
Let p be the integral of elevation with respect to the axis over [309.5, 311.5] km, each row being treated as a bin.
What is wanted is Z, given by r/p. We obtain 0.68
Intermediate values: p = 8.1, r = 6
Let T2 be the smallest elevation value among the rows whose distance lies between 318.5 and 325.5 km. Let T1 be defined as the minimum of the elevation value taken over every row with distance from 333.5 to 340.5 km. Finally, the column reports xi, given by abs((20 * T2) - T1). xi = 121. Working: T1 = 8.183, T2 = 6.452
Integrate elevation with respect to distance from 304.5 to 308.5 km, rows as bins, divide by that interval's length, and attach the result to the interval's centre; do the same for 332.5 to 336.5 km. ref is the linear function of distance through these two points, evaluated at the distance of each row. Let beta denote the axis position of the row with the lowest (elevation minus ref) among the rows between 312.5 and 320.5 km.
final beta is 313.0 km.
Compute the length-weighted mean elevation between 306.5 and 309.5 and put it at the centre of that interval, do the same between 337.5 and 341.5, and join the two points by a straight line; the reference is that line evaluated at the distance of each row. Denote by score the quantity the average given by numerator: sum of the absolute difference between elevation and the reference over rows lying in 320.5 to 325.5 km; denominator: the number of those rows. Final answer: 1.7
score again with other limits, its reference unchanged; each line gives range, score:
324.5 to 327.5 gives 1.7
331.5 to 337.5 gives 0.8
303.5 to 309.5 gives 0.4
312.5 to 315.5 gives 0.8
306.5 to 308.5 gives 0.1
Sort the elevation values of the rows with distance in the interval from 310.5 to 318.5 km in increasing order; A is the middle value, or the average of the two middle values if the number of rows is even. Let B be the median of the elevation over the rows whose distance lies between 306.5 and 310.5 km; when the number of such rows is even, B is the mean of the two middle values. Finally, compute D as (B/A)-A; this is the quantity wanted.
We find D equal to -4.6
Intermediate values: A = 5.2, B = 3.50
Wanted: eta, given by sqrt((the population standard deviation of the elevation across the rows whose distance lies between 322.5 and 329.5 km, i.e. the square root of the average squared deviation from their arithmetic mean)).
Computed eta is 0.5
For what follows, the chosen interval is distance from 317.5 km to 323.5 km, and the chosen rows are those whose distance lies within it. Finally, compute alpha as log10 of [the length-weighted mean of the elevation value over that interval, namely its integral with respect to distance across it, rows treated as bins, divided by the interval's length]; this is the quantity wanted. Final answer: 0.84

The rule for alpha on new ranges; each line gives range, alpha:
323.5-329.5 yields 0.89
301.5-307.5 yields 0.35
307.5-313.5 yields 0.61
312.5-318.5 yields 0.74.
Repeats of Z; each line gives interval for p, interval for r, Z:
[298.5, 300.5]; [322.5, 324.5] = 2.06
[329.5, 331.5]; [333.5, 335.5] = 1.03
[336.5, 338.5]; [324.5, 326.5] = 0.93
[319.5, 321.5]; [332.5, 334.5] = 1.18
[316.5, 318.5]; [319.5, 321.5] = 1.12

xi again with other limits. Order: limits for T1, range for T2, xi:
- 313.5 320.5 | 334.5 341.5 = 159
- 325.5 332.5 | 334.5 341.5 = 156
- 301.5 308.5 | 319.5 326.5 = 136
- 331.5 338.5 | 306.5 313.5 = 51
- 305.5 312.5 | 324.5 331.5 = 150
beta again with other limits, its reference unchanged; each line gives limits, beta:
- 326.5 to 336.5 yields 335.0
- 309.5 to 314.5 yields 310.0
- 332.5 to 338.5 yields 338.0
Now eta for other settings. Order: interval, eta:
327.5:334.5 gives 0.4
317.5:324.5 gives 0.6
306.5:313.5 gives 0.8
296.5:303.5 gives 1.1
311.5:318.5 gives 0.8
